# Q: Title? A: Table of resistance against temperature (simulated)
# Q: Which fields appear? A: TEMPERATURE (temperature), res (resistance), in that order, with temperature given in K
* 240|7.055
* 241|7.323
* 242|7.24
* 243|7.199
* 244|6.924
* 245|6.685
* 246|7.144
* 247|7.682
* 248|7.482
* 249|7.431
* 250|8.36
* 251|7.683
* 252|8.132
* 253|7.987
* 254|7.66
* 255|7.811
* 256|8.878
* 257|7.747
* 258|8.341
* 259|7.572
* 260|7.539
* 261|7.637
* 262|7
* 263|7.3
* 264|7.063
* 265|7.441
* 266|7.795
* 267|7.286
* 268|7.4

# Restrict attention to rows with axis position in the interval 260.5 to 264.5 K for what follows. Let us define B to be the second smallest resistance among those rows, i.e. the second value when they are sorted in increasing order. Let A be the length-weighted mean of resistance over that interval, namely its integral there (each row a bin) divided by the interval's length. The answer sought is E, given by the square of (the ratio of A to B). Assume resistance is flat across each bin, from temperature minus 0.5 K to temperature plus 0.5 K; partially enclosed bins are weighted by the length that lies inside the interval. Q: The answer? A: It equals 1.05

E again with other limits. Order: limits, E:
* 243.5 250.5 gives 1.14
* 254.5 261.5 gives 1.10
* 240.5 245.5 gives 1.04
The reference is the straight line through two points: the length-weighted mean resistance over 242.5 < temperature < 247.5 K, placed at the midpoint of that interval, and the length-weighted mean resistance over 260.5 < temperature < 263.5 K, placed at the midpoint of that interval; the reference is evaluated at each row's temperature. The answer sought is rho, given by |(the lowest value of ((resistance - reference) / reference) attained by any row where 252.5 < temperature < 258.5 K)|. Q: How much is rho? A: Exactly 0.0602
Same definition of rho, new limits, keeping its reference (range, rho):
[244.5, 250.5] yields 0.0620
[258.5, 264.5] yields 0.0427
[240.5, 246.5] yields 0.0620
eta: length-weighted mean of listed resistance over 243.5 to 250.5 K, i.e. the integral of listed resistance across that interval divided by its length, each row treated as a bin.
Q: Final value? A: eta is 7.39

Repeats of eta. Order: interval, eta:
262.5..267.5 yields 7.38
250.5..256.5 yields 8.03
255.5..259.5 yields 8.13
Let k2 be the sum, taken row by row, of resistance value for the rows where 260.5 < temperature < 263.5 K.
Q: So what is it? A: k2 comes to 21.9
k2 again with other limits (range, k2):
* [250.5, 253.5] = 23.8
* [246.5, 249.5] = 22.6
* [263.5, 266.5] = 22.3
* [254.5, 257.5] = 24.4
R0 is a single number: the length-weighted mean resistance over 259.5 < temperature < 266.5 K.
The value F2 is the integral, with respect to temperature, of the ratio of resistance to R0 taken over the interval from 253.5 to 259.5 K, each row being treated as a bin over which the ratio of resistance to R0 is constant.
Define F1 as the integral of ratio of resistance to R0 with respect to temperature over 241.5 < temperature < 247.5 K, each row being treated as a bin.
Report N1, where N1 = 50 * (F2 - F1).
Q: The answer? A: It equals 35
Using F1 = 5.80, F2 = 6.5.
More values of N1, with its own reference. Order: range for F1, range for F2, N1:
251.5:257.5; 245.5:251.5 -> -16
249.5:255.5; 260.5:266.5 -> -23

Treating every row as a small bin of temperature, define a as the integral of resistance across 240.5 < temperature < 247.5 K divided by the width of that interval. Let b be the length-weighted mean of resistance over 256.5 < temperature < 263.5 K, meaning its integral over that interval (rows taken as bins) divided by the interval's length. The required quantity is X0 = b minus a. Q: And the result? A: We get 0.4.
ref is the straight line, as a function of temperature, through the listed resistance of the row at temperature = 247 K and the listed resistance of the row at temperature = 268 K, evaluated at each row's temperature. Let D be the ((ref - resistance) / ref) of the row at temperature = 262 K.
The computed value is 0.064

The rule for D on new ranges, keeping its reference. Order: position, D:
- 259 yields -0.007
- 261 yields -0.019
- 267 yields 0.017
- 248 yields 0.024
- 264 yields 0.052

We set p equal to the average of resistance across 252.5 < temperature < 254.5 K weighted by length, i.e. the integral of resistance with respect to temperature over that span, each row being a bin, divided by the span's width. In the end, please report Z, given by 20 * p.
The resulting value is 156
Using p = 7.82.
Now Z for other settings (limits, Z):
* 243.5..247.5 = 142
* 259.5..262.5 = 148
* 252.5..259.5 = 160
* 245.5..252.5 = 154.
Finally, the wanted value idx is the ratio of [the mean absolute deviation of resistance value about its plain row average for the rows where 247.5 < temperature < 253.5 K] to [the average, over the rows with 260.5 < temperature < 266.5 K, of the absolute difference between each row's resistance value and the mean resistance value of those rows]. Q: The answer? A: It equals 1.2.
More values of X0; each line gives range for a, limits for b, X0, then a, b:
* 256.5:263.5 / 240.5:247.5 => -0.4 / 7.6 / 7.17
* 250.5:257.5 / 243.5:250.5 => -0.6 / 8.0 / 7.39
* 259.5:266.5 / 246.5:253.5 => 0.4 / 7.4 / 7.82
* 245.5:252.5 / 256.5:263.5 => -0.1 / 7.7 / 7.59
